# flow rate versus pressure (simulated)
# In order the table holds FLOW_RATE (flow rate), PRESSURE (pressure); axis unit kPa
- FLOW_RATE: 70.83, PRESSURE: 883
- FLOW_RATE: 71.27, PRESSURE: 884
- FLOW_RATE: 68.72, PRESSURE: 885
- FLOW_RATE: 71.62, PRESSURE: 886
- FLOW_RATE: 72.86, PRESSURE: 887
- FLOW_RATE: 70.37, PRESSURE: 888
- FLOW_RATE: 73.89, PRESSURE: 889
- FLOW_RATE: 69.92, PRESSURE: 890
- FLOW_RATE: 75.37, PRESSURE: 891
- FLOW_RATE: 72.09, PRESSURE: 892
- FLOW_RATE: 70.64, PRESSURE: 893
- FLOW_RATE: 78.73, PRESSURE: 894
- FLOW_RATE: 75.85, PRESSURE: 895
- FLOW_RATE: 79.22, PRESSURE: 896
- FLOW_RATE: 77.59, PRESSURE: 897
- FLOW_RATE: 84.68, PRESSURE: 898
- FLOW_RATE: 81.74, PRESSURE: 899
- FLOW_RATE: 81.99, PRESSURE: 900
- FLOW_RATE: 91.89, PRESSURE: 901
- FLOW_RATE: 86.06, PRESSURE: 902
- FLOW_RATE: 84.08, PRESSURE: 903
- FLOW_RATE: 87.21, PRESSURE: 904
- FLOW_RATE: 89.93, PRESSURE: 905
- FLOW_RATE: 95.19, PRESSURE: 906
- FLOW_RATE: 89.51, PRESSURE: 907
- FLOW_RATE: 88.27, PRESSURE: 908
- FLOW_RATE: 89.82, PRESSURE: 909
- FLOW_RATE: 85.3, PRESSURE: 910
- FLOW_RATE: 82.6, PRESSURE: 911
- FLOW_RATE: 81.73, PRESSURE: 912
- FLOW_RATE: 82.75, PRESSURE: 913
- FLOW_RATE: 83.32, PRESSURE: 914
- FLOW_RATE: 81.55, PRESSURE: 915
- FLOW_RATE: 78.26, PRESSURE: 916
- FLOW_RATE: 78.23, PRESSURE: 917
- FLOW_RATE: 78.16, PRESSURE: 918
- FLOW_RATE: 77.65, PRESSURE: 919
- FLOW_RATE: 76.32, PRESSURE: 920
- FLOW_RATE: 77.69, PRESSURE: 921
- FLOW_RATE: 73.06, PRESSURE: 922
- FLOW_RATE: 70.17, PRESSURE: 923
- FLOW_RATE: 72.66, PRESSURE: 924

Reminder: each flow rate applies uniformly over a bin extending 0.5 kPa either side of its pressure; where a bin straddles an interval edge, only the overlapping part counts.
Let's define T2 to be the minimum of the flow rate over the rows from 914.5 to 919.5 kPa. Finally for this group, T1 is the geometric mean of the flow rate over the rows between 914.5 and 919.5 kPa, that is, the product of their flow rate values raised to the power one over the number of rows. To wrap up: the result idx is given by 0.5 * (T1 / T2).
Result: 0.507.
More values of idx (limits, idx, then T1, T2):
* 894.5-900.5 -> 0.528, 80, 75.85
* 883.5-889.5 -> 0.520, 71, 68.72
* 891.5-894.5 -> 0.522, 74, 70.64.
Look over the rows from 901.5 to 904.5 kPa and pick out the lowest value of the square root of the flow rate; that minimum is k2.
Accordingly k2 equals 9.2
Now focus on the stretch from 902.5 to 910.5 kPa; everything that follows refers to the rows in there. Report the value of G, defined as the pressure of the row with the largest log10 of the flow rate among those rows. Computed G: 906 kPa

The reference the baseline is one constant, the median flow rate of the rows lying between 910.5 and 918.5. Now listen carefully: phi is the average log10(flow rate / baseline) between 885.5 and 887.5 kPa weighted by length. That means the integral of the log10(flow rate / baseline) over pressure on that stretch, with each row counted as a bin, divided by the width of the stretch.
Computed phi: -0.05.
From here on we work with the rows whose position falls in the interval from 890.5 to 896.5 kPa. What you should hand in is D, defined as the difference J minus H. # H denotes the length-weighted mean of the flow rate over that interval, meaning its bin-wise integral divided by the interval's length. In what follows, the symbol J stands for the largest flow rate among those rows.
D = 3.9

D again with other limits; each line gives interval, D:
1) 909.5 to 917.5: 3.6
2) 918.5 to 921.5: 0.5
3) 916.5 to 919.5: 0.2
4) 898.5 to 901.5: 6.7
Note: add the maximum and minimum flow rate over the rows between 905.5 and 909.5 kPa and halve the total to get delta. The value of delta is 92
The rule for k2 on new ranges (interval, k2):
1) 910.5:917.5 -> 8.8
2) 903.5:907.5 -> 9.3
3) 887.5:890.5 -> 8.4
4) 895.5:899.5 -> 8.8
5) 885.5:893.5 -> 8.4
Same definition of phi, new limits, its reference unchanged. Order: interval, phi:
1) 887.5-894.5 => -0.05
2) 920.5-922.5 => -0.03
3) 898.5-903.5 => 0.02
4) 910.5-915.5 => 0.00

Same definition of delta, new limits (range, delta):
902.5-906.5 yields 90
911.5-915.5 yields 82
